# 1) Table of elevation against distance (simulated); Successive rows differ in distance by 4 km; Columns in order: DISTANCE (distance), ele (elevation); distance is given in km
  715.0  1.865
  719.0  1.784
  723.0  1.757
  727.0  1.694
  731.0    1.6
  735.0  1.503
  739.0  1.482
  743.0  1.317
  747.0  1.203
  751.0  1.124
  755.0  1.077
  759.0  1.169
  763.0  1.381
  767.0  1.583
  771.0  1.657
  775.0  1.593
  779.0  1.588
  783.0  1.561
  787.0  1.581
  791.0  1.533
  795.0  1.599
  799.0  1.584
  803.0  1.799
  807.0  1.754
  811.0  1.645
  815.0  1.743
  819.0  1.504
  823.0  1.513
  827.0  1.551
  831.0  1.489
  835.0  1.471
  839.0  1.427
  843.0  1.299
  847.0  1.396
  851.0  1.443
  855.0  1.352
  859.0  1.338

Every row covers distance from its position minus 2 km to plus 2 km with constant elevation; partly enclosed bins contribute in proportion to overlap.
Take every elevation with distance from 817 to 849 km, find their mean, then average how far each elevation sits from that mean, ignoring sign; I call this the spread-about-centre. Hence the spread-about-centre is 0.062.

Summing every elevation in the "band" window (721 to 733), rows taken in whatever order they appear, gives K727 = 5.1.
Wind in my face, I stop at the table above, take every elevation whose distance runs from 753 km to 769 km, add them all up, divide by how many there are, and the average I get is 1.30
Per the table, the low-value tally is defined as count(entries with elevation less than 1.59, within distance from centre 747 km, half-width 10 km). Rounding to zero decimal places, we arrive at 5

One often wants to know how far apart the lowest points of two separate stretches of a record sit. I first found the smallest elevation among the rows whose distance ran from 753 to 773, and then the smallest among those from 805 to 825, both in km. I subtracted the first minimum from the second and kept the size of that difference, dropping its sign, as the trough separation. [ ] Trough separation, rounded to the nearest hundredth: 0.43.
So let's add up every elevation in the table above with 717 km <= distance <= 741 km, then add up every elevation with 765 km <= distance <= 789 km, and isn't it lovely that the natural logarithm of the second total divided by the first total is -0.03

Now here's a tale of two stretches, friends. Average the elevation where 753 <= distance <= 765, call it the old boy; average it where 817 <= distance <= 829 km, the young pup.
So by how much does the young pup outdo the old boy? 0.31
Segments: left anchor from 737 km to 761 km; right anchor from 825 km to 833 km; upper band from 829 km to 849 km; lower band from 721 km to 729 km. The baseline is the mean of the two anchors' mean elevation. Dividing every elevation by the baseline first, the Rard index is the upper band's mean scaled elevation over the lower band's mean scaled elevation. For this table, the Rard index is 0.82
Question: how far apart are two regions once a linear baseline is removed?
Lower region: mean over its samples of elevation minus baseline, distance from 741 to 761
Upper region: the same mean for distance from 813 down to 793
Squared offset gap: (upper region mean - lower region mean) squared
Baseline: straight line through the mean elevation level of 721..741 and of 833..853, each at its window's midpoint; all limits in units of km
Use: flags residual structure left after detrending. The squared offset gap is 0.35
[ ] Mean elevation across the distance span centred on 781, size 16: 1.58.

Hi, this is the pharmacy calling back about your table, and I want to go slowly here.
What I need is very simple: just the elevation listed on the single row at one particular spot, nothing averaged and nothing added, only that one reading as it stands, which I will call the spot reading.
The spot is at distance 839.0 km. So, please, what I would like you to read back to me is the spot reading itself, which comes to 1.427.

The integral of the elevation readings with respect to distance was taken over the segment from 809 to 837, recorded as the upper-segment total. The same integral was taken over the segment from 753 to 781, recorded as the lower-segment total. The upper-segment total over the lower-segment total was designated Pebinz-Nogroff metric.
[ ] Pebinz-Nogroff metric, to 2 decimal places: 1.09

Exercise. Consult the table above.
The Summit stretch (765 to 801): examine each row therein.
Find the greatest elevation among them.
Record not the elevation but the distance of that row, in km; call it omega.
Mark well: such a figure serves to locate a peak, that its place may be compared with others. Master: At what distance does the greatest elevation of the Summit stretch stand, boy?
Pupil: 771.0 km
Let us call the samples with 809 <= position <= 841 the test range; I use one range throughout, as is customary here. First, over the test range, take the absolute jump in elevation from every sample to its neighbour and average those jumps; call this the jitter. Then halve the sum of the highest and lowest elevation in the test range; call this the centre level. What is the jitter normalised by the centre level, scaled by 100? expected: 4.6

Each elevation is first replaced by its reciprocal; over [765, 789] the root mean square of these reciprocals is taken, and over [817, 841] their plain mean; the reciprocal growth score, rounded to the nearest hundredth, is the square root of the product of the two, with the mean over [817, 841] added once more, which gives 1.32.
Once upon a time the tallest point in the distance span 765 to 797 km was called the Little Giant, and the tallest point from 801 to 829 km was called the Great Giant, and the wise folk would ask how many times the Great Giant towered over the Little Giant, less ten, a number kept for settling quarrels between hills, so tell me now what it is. -8.91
